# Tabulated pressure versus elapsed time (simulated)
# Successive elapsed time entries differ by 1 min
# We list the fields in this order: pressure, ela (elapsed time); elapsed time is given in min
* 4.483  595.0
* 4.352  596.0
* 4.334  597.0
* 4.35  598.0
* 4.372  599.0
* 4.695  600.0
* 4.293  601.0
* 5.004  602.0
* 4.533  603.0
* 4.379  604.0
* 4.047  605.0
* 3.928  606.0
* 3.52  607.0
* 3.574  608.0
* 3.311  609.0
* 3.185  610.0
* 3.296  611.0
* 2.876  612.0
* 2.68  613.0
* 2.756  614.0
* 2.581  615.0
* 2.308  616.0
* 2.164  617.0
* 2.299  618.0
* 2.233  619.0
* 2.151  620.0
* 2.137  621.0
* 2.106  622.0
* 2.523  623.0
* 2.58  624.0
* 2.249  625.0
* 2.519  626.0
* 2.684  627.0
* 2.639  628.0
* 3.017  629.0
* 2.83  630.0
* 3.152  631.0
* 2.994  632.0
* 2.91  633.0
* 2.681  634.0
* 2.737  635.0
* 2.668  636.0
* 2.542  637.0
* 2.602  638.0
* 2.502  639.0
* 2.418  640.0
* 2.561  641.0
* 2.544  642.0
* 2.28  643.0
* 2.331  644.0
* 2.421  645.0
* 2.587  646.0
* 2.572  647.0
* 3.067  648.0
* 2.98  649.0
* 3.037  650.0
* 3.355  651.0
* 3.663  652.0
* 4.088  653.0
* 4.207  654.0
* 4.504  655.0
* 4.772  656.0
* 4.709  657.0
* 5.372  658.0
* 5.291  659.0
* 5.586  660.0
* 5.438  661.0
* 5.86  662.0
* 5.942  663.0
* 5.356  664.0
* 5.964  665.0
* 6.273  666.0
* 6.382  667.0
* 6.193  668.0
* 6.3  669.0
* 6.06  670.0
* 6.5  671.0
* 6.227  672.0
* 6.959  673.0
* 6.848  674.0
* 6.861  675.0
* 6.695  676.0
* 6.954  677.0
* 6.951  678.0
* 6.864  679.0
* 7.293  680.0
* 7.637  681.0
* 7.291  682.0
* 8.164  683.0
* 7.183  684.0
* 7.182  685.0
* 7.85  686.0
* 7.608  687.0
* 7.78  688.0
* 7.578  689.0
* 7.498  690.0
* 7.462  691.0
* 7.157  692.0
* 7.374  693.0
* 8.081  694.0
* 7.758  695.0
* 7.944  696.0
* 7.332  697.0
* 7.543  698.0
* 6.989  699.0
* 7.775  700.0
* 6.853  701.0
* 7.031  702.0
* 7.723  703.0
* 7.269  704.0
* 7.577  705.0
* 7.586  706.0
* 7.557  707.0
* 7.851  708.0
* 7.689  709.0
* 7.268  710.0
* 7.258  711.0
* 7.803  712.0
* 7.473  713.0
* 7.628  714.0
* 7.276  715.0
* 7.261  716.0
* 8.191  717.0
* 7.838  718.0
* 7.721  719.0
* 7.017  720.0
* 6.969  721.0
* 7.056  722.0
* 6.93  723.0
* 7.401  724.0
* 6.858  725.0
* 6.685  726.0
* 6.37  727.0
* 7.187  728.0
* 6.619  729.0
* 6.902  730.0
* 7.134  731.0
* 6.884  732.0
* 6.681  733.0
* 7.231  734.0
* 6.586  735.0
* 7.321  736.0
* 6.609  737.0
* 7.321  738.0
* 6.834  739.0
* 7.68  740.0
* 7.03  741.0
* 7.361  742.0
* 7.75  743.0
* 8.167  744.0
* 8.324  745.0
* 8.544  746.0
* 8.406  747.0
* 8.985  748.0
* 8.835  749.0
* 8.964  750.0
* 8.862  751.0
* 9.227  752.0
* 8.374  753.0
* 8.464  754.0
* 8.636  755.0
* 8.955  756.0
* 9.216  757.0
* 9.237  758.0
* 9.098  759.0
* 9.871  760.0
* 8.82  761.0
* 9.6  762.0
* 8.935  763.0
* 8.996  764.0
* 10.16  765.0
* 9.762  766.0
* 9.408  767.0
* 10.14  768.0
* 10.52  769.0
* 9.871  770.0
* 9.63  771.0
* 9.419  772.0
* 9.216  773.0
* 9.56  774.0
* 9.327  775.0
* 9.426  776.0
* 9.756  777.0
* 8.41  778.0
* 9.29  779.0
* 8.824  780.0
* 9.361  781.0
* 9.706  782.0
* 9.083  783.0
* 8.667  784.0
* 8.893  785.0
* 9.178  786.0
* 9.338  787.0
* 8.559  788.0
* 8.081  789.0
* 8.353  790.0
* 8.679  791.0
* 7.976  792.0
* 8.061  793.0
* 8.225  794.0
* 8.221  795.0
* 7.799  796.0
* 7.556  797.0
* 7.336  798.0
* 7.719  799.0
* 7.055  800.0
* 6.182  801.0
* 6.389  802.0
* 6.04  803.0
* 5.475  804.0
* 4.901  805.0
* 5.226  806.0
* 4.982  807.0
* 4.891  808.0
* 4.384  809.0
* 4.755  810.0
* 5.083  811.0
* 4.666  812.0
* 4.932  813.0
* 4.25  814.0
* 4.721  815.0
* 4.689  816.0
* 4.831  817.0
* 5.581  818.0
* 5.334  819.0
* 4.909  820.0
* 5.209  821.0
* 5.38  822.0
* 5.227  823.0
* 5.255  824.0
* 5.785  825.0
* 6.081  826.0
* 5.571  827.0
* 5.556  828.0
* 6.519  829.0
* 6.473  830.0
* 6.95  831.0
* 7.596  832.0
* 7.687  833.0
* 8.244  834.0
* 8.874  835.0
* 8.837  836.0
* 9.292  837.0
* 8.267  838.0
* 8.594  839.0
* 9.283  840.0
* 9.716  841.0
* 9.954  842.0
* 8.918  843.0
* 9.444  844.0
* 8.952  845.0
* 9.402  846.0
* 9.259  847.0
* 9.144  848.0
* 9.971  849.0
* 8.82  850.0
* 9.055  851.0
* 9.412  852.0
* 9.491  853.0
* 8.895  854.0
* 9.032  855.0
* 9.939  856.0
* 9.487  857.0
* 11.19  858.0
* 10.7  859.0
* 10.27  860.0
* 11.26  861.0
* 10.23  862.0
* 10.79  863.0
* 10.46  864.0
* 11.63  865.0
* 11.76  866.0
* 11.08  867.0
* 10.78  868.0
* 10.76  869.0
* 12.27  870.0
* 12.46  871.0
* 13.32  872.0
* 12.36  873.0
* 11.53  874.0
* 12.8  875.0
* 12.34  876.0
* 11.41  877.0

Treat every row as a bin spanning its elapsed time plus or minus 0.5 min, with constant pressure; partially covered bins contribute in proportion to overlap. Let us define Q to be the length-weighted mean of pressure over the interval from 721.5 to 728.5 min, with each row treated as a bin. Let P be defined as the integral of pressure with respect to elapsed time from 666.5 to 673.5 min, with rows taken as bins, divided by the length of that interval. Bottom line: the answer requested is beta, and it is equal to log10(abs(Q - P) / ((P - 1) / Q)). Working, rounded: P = 6.4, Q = 6.9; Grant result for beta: -0.15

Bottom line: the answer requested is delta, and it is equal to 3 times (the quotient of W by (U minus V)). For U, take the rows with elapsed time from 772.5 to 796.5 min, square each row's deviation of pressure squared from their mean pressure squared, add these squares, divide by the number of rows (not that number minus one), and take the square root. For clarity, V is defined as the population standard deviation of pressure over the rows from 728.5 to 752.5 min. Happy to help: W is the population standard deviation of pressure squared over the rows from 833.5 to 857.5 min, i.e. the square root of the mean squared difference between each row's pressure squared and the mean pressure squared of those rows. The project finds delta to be 2.7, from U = 10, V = 0.87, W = 8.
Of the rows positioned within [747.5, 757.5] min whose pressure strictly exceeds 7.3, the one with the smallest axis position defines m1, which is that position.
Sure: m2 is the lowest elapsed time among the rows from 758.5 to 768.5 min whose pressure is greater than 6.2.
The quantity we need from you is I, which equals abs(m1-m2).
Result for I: 11 min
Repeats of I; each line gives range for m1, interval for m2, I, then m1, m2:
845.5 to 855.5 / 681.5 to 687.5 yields 164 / 846.0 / 682.0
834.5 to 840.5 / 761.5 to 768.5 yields 73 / 835.0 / 762.0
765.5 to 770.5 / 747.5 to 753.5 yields 18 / 766.0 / 748.0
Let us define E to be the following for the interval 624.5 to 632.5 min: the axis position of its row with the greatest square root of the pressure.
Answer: 631.0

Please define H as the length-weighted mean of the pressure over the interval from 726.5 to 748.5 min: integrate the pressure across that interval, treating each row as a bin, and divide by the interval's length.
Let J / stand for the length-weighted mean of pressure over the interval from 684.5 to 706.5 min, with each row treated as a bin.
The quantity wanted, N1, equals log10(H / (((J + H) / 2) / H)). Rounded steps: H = 7.36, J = 7.5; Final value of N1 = 0.86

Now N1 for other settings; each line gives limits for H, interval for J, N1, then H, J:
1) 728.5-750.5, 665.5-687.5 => 0.90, 7.55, 6.9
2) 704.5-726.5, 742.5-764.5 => 0.83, 7.40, 8.8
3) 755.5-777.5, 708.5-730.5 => 1.03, 9.50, 7.2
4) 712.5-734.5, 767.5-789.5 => 0.79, 7.15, 9.3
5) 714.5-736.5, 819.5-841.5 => 0.85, 7.10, 7.1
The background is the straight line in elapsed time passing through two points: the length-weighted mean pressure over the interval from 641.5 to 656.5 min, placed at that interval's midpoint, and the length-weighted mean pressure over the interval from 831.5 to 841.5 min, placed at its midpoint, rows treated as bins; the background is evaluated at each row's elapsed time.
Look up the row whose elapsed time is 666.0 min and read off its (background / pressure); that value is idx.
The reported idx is 0.59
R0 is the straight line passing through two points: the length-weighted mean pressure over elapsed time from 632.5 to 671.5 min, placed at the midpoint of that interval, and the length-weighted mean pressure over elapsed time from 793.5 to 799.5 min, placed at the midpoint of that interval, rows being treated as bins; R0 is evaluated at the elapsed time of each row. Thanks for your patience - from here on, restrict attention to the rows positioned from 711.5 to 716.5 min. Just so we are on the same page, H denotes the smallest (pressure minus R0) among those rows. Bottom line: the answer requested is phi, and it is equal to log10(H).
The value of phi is 0.18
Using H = 1.53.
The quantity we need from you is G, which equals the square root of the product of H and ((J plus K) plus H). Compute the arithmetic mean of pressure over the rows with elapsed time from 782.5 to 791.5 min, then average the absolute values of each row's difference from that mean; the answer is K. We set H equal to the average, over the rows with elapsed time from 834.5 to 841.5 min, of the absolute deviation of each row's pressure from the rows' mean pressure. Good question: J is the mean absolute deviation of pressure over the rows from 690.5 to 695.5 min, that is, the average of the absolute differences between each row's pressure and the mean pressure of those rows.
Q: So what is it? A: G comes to 0.62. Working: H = 0.39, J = 0.28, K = 0.324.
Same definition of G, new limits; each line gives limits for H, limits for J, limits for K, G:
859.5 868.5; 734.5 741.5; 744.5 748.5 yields 0.68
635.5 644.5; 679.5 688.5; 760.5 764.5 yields 0.25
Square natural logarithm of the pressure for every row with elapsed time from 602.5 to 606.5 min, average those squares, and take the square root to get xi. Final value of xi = 1.44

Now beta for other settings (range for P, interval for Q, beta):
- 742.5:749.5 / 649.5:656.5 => 0.38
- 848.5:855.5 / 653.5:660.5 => 0.41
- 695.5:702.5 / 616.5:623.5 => 0.25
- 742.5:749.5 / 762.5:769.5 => 0.22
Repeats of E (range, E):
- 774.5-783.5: 777.0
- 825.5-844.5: 842.0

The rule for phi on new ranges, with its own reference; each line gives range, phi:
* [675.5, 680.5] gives 0.30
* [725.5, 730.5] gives -0.45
